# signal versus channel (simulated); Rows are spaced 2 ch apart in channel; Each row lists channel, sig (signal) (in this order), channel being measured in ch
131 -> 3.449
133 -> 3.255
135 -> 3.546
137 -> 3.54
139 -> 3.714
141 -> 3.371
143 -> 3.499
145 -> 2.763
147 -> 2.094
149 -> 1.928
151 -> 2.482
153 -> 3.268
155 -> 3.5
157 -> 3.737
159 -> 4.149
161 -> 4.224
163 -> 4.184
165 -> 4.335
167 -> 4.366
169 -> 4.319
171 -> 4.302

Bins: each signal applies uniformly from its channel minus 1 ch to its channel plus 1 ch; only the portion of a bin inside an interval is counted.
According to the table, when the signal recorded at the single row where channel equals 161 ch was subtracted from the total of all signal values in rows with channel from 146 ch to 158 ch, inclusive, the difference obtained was 12.8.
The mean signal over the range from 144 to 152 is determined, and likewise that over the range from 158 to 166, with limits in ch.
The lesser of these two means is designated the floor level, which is 2.32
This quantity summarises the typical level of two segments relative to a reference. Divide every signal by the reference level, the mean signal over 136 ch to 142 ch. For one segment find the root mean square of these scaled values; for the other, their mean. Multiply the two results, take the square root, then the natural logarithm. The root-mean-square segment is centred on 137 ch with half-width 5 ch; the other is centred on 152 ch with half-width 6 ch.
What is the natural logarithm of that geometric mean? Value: -0.12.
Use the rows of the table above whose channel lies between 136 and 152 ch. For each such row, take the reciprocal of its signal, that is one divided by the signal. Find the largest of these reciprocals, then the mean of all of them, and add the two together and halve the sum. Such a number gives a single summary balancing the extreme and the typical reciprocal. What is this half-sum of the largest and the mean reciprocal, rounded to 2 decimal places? 0.44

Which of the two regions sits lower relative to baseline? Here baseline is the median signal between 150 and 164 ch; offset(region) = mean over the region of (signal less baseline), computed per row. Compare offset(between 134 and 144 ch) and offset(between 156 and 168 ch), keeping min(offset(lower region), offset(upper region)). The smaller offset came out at -0.2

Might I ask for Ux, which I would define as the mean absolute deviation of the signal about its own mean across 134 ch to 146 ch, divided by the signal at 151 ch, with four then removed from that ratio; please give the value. -3.91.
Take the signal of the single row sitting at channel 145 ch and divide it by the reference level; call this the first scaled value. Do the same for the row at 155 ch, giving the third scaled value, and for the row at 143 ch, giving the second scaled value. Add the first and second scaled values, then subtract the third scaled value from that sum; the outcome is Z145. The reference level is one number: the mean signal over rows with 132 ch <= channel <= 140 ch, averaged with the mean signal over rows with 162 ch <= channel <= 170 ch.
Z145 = 0.71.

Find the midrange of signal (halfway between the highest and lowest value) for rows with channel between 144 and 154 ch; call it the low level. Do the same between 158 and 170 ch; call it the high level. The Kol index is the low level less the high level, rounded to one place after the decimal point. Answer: -1.7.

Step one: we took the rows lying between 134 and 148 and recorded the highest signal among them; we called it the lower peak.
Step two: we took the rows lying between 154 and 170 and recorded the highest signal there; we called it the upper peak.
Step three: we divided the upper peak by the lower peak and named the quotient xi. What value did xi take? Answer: 1.18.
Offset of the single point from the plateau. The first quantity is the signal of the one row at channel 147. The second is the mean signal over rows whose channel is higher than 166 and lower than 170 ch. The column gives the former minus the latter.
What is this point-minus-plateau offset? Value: -2.2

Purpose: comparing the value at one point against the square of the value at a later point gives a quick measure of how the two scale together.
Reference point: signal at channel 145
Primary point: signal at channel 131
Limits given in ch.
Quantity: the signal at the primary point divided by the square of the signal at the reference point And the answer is 0.45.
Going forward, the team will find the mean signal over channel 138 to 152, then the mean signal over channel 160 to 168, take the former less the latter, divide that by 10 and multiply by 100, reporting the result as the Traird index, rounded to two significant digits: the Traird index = -14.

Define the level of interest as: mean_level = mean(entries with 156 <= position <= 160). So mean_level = 3.9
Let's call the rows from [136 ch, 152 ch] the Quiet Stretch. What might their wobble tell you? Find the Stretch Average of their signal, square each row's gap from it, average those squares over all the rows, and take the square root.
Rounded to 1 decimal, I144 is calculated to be 0.7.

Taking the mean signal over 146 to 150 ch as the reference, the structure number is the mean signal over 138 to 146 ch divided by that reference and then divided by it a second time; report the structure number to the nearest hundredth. 0.83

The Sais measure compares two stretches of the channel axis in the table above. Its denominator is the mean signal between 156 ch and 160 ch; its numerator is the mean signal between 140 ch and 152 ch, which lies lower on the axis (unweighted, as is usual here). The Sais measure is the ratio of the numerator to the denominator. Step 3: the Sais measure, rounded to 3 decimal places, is 0.682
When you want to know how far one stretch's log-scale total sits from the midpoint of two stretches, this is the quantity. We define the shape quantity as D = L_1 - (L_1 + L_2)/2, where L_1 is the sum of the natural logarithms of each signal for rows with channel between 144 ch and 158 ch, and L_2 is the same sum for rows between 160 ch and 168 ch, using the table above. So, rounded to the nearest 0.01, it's 0.63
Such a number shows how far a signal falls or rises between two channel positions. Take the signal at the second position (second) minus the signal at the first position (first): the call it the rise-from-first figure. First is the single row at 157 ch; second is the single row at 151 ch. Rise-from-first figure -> -1.3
